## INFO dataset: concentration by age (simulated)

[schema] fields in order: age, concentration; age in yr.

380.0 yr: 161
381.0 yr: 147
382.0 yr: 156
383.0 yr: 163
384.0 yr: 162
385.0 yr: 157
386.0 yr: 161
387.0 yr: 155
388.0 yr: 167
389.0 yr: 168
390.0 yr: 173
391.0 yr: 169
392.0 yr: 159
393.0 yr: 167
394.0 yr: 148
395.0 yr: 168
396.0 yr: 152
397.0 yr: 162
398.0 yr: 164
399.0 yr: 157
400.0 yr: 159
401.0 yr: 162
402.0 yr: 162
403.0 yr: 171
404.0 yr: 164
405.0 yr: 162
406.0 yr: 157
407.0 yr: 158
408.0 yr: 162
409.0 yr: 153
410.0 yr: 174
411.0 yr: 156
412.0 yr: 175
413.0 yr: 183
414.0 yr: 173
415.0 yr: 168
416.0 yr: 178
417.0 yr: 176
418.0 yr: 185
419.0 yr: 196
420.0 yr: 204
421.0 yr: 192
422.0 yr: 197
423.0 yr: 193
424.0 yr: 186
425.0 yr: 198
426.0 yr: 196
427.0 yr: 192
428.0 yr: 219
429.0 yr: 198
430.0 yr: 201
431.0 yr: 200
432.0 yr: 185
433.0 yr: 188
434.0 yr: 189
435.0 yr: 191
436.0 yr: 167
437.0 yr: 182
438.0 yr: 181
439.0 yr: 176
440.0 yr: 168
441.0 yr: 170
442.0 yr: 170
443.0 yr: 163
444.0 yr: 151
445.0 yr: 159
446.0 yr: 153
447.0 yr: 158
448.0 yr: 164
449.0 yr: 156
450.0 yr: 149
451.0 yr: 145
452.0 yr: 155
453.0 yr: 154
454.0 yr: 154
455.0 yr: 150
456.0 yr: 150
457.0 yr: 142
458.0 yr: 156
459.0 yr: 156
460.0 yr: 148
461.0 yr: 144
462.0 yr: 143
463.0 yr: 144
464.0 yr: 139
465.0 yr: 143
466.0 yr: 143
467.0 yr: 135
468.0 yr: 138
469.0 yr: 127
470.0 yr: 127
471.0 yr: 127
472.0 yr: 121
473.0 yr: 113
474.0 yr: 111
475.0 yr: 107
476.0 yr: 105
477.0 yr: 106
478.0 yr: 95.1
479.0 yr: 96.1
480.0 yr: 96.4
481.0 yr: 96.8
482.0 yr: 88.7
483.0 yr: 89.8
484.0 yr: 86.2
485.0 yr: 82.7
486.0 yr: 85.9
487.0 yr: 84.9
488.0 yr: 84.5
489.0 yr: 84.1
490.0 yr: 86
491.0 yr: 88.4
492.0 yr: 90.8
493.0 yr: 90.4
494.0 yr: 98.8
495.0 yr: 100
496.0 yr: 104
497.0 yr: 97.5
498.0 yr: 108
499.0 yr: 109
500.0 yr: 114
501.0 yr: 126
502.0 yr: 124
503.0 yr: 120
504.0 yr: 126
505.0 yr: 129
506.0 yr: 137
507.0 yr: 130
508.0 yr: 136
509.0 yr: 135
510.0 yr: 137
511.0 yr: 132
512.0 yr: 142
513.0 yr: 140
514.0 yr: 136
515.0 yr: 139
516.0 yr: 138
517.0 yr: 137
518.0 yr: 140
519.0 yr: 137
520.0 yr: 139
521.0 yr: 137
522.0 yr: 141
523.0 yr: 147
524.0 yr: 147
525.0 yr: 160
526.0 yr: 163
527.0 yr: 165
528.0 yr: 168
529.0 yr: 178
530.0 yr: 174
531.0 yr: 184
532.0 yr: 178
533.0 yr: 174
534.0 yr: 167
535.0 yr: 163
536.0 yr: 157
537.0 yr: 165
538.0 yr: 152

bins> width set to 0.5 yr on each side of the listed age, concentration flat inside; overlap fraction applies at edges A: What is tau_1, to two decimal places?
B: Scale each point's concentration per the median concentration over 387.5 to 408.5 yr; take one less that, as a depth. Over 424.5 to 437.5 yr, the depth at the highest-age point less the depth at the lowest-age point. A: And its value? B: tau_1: 0.10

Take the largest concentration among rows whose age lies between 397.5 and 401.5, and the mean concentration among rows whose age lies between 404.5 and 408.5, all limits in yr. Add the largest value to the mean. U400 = 324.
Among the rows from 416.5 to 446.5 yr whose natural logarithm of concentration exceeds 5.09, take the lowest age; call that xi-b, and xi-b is 417.0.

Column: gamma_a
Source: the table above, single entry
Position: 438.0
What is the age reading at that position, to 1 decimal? 181.0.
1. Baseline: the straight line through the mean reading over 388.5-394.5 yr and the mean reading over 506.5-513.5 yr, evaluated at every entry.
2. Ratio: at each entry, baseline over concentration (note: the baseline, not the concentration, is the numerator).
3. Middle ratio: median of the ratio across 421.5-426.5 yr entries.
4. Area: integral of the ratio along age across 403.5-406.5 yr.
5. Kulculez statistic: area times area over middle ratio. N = 11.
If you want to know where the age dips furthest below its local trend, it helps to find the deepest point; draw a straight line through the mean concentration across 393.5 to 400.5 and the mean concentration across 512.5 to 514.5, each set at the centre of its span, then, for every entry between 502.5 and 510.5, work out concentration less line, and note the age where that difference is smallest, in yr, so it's 503.0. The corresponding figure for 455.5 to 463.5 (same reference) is 457.0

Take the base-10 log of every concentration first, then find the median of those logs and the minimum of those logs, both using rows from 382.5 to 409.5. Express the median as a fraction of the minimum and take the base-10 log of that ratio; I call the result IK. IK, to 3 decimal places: 0.008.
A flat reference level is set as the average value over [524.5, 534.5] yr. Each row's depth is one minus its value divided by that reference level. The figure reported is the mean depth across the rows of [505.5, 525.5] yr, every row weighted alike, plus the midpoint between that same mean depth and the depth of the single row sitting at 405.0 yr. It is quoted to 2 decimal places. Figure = 0.30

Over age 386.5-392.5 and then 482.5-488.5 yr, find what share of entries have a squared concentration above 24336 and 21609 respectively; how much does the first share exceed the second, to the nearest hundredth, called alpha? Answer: 0.83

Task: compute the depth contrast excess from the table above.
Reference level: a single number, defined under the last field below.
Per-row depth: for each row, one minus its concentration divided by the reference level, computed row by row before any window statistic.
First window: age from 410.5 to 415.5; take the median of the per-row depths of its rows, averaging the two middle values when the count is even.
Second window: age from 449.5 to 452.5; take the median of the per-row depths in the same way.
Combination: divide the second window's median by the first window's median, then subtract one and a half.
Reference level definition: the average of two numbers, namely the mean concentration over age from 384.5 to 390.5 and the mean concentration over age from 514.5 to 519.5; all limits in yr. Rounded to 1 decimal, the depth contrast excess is -1.6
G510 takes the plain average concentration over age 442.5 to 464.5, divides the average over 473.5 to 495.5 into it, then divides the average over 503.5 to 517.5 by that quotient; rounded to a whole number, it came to 83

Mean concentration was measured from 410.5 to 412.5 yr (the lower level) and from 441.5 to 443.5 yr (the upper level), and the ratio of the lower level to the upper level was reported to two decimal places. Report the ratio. 0.99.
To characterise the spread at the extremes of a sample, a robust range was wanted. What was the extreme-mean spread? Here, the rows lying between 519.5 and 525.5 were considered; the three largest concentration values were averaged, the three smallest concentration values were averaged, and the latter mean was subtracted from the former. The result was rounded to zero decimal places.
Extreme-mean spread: 12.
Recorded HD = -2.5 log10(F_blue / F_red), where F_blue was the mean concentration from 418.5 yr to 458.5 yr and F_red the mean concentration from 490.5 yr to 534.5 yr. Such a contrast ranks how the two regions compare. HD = -0.3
